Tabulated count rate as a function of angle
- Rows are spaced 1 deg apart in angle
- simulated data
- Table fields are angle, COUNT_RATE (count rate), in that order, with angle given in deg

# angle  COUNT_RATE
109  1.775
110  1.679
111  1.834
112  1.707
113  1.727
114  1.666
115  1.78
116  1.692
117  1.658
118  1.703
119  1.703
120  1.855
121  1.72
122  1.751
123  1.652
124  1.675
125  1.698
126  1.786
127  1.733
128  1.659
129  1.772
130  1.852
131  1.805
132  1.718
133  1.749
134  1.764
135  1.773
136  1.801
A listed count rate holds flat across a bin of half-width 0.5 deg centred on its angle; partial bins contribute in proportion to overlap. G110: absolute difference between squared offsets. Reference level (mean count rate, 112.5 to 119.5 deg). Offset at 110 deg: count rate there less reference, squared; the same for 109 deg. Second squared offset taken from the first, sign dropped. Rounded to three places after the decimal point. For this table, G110 0.004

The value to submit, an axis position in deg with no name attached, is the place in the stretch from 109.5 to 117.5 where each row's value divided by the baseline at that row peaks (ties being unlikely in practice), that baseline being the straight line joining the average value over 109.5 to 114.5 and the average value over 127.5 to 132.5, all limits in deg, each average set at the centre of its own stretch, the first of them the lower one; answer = 111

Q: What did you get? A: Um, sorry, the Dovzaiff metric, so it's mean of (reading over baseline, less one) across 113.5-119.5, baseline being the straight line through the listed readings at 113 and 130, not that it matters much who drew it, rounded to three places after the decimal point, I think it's -0.030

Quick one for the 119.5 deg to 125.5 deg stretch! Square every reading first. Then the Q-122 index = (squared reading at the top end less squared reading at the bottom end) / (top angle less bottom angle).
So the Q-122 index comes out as -0.11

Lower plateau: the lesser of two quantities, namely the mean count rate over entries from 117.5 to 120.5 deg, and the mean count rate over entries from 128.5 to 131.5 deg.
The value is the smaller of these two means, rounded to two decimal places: 1.75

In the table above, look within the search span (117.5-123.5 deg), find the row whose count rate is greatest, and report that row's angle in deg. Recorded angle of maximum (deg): 120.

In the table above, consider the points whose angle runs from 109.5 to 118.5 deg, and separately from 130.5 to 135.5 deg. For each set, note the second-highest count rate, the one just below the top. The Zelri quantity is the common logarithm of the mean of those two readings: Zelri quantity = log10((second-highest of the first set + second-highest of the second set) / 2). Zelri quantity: 0.2496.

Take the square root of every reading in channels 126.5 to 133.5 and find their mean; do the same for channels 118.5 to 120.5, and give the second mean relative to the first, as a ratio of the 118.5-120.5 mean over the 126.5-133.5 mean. 1.01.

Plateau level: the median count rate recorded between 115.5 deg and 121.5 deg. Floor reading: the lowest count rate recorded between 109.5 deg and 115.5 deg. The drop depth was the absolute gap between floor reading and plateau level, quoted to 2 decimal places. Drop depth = 0.04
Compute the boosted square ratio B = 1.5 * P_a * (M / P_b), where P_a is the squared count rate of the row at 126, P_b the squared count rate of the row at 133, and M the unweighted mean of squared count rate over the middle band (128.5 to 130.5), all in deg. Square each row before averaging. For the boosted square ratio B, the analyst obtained 5.1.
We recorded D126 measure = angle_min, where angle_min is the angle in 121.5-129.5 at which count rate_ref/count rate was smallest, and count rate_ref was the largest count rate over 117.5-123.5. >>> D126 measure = 126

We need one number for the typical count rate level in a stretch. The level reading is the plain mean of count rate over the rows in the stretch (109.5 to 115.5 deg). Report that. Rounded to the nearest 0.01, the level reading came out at 1.73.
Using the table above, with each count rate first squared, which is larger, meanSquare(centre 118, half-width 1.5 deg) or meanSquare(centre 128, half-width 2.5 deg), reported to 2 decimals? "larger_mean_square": 3.10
